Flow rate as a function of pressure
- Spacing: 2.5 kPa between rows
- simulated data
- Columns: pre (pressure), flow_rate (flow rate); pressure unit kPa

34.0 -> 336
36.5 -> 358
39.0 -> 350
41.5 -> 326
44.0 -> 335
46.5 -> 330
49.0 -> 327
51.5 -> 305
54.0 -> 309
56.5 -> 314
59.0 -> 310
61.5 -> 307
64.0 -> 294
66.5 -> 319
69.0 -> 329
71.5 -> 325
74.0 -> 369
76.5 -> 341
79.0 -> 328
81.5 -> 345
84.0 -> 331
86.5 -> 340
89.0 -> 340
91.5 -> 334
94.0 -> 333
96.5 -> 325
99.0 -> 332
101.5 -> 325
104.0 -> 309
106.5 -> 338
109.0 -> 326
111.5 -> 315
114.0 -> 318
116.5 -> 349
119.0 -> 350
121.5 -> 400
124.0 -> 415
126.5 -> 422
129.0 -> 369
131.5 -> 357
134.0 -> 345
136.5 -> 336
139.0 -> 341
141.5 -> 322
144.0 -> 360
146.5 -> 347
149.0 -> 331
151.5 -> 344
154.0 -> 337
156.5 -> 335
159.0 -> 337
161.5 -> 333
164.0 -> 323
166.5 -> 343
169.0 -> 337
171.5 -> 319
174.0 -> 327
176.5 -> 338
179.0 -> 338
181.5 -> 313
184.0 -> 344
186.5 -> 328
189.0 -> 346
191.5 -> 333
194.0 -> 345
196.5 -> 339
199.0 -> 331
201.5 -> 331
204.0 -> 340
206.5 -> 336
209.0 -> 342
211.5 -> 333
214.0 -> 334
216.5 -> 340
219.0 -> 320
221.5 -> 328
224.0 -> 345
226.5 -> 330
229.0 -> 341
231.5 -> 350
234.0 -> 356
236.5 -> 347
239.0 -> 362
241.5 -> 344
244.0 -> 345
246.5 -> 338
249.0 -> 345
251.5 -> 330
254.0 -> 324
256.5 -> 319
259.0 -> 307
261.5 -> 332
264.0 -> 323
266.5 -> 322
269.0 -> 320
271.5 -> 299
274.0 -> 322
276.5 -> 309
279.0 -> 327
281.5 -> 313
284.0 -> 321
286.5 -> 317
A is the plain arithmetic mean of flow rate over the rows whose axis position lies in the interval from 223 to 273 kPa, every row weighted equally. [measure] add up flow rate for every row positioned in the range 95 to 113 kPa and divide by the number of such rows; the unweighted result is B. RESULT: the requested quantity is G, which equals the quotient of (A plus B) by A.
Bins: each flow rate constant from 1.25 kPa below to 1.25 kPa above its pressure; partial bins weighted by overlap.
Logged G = 1.97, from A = 334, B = 324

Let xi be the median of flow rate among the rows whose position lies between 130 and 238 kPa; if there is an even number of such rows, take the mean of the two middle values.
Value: 337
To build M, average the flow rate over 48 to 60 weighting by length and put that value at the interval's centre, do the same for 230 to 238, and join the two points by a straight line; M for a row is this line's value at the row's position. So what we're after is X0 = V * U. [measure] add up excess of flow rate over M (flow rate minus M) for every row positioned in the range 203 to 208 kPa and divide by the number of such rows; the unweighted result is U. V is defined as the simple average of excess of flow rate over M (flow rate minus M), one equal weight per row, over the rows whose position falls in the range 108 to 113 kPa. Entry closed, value 29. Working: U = -7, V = -4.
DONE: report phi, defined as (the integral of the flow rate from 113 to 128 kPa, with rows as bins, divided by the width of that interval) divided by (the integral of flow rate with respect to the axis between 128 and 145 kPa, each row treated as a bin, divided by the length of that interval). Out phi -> 1.09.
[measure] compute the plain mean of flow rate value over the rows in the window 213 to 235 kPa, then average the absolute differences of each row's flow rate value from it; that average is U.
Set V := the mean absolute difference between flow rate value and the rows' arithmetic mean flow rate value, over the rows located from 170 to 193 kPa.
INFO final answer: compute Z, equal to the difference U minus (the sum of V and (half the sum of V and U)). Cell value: -8.8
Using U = 9.1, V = 9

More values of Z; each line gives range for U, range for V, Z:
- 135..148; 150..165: -1.9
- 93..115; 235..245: -5.9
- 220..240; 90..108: -6.3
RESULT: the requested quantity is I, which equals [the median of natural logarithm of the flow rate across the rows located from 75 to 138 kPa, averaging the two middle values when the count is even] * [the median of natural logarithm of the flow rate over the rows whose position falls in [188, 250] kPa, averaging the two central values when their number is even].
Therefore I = 33.9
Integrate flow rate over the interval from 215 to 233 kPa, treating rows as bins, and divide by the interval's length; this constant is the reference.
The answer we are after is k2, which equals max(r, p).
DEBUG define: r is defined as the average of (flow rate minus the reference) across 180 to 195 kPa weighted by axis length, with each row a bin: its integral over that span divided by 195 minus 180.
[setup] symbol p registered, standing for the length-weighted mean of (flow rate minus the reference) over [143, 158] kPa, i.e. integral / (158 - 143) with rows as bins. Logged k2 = 5.4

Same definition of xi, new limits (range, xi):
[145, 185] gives 337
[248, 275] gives 322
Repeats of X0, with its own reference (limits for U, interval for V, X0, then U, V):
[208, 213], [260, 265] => 251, -8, -30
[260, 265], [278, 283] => 1211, -30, -41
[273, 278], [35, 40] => -1979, -44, 45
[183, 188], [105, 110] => -36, -5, 8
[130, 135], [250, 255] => -602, 21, -28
